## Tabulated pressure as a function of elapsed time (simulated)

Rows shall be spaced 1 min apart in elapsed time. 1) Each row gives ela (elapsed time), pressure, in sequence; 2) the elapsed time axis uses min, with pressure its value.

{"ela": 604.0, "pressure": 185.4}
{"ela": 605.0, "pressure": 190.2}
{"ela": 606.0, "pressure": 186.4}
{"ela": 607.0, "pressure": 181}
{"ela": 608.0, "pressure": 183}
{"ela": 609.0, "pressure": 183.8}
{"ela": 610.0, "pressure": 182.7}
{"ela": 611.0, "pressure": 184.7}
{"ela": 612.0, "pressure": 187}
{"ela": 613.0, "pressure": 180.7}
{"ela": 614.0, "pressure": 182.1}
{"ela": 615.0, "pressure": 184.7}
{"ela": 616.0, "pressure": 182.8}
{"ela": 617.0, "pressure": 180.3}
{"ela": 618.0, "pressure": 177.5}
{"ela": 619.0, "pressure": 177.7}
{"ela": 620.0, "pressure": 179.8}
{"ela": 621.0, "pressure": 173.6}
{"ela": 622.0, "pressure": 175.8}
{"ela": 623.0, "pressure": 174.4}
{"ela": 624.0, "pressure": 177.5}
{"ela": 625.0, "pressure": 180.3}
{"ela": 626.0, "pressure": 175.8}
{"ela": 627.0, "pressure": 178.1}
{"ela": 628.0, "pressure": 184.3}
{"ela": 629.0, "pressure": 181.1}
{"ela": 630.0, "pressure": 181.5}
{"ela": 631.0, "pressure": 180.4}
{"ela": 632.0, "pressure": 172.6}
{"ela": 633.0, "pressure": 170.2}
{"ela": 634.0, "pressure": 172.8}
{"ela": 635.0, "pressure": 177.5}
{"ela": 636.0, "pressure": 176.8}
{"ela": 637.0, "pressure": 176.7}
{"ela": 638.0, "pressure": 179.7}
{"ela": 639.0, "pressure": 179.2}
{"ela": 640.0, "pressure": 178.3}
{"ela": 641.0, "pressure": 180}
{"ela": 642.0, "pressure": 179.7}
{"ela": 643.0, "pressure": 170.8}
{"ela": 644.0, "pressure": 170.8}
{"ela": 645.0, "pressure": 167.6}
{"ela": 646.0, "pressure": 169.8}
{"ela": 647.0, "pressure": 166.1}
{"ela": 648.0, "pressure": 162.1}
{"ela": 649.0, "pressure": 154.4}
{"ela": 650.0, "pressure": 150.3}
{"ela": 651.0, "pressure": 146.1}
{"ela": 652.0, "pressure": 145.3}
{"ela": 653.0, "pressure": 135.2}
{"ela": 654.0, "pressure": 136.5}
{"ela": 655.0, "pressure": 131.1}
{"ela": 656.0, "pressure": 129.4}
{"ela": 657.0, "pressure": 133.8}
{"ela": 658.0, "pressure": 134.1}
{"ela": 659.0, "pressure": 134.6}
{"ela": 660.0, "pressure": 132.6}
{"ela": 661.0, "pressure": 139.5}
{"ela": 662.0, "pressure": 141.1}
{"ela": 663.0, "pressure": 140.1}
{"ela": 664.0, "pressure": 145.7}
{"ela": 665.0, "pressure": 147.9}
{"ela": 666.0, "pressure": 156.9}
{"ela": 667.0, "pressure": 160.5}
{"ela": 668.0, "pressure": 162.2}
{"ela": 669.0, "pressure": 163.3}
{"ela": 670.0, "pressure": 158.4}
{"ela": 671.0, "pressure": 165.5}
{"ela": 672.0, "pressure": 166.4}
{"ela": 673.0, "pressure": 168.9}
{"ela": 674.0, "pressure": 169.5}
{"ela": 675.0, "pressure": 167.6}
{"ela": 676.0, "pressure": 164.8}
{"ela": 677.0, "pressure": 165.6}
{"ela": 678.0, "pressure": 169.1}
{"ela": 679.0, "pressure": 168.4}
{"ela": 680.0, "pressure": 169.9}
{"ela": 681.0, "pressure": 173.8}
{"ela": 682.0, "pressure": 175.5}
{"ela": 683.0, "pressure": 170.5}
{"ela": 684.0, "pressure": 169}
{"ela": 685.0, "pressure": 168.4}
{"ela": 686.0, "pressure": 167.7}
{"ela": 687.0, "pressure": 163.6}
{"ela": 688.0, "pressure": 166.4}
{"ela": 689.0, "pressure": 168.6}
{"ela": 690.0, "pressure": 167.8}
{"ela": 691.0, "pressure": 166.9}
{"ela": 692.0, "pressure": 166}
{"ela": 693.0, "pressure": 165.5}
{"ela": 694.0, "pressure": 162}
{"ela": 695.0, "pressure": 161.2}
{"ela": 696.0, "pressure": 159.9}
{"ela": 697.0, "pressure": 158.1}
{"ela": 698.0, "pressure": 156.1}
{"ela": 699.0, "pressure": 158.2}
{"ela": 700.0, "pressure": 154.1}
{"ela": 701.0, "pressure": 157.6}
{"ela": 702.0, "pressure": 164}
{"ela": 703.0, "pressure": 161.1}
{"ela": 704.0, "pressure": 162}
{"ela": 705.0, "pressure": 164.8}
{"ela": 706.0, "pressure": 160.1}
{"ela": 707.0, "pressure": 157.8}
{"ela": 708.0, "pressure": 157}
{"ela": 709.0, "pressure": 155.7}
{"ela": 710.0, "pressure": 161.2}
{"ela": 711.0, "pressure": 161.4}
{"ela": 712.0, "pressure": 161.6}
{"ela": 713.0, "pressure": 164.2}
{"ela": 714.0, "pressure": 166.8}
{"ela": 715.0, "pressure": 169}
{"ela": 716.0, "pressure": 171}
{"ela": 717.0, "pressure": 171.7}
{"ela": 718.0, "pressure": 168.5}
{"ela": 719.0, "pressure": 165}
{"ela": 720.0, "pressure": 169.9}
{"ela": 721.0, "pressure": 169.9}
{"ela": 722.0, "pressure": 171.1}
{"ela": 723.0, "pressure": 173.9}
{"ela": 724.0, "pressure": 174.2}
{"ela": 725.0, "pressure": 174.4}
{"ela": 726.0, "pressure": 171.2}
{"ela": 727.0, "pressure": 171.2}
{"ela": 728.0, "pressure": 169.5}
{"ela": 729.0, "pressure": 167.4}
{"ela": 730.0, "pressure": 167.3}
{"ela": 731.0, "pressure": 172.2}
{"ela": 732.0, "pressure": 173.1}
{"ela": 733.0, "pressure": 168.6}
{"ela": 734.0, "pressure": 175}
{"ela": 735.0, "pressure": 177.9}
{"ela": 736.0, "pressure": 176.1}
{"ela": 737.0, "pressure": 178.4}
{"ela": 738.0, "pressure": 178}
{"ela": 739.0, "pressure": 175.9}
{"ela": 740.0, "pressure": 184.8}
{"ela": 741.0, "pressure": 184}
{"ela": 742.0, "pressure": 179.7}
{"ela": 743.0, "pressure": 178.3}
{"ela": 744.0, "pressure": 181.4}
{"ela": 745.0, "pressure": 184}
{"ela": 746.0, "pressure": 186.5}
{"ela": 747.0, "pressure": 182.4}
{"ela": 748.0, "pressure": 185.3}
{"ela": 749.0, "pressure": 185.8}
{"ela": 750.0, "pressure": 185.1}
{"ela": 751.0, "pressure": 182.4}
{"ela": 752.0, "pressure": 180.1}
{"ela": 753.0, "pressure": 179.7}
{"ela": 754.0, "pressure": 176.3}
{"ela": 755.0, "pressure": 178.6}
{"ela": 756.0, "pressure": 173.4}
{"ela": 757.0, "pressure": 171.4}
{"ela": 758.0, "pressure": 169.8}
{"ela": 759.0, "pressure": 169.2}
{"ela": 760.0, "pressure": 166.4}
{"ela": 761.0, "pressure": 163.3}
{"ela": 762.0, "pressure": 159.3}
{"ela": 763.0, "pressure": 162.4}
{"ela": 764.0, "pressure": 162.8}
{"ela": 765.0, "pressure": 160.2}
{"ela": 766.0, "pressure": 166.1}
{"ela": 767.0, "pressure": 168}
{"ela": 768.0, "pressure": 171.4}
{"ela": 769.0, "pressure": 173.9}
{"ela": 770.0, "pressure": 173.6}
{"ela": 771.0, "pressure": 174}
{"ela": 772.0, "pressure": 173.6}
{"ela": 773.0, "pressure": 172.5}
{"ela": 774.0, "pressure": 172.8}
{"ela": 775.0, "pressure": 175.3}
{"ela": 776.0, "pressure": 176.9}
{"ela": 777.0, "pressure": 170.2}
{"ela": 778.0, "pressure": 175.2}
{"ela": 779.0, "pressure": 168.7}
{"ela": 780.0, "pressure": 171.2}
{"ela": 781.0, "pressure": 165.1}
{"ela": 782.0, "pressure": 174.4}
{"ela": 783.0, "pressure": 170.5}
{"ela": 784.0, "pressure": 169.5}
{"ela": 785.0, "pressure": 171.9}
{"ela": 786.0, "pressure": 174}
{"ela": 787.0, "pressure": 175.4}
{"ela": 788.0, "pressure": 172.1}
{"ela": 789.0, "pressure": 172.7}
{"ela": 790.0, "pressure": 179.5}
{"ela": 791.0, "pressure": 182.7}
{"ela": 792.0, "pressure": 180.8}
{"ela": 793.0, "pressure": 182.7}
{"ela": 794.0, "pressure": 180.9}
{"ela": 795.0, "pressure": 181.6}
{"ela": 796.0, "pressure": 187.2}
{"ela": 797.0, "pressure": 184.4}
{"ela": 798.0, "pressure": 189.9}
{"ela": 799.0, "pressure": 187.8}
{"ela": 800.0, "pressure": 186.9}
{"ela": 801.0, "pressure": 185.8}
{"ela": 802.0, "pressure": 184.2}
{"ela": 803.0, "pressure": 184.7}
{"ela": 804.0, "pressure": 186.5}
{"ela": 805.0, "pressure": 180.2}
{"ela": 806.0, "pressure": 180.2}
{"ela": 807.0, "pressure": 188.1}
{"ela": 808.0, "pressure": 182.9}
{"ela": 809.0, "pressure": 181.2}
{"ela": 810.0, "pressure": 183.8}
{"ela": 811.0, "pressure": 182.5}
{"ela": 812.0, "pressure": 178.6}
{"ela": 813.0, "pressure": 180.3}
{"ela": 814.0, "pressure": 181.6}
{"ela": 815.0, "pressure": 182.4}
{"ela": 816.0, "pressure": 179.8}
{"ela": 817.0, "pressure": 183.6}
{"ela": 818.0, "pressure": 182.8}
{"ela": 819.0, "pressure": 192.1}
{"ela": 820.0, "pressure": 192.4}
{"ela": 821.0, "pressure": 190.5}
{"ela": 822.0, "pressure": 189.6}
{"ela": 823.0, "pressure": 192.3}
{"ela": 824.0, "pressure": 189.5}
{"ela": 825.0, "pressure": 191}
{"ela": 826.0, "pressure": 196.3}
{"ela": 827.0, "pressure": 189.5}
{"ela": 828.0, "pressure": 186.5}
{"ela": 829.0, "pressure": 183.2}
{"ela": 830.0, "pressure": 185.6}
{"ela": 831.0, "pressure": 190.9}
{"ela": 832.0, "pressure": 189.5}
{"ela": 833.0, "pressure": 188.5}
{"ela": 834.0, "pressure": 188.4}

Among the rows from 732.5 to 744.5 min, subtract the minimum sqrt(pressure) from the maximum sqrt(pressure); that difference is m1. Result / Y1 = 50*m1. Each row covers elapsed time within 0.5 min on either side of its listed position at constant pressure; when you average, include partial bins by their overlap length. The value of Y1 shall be 30.5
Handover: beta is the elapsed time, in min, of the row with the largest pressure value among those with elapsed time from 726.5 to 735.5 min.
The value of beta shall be 735.0 min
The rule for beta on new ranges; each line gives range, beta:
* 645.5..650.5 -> 646.0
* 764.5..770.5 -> 769.0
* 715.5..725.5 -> 725.0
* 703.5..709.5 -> 705.0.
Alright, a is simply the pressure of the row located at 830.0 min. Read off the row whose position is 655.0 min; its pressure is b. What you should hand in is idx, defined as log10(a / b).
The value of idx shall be 0.15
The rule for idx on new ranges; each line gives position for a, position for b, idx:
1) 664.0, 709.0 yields -0.03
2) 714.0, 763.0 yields 0.01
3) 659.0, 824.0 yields -0.15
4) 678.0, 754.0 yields -0.02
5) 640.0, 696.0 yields 0.05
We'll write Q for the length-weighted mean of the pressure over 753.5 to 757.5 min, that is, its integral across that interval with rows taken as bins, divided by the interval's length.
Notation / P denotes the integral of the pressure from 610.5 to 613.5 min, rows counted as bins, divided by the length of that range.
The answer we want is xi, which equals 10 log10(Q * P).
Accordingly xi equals 45.1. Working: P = 184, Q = 175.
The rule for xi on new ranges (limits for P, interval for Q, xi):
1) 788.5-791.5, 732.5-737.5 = 44.9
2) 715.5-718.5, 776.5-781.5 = 44.6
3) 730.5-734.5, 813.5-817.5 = 45.0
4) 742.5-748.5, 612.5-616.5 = 45.2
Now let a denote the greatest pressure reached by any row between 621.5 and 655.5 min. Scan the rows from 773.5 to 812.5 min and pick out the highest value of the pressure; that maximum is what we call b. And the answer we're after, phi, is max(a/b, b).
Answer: 190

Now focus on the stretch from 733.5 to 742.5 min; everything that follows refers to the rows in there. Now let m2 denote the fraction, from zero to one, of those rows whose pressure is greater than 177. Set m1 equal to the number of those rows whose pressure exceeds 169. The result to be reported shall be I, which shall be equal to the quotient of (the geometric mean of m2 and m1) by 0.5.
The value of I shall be 4.9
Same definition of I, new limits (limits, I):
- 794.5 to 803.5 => 6.0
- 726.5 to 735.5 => 1.6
